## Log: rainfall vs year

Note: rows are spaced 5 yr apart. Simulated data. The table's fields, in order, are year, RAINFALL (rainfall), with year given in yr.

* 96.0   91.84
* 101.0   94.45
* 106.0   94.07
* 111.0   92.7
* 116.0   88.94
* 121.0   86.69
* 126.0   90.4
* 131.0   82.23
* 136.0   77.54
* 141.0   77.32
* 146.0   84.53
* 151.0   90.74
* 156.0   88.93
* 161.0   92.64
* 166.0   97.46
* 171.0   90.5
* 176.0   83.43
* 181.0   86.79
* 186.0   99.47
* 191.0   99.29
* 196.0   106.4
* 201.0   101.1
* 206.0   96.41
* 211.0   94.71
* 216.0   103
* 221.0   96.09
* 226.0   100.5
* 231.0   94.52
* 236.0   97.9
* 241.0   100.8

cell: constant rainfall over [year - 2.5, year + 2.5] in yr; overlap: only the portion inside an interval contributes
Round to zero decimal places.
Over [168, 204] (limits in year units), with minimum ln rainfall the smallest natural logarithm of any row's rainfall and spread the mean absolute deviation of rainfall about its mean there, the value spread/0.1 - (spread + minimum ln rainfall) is 60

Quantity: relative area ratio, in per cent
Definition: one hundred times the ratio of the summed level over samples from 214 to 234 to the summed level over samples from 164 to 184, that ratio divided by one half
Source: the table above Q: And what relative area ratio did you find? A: 220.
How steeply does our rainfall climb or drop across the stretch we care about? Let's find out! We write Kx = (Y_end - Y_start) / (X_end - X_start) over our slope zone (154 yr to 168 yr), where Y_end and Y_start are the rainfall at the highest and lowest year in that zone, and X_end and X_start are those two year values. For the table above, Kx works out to 0.9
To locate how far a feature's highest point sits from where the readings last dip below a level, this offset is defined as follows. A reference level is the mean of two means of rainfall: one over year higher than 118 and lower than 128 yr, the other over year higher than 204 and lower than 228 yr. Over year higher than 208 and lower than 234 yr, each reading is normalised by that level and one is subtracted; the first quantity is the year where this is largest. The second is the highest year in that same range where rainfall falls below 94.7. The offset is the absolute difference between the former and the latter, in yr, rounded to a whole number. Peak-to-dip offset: 15 yr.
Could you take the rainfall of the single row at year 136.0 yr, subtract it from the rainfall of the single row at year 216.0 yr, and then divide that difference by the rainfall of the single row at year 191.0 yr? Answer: 0.26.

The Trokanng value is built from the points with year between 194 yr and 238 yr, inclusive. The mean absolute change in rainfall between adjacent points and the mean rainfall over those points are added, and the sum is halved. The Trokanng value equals 52.0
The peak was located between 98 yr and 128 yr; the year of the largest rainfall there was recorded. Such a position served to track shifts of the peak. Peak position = 101.0 yr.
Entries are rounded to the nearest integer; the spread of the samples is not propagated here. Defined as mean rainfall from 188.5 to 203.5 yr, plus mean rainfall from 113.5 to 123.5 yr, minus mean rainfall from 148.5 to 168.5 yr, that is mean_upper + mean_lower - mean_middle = 98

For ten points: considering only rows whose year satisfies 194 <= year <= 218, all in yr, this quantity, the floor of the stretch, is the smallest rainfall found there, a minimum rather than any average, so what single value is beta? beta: 94.71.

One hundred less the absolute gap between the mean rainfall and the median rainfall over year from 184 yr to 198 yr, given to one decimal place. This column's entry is 97.8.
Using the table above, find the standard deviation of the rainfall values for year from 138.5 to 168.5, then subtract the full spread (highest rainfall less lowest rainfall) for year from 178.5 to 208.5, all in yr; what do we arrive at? -13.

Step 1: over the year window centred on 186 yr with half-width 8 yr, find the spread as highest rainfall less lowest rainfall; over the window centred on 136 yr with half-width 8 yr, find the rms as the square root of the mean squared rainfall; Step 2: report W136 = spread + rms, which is 91.7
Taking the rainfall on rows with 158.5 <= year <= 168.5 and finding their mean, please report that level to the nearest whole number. 95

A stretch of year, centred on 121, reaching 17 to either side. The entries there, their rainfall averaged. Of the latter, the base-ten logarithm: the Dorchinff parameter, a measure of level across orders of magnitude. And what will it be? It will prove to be 1.94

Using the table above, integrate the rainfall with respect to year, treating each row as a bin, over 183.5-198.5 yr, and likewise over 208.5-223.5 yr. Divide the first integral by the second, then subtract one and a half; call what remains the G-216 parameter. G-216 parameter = -0.46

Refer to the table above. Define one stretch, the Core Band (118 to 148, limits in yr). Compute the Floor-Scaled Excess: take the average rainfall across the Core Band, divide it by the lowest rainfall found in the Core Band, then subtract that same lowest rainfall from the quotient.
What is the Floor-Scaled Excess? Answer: -76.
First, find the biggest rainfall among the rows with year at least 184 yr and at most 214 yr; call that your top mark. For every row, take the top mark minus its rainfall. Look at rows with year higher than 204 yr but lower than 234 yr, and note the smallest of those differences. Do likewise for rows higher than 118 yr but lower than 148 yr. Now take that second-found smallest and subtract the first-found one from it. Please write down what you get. 13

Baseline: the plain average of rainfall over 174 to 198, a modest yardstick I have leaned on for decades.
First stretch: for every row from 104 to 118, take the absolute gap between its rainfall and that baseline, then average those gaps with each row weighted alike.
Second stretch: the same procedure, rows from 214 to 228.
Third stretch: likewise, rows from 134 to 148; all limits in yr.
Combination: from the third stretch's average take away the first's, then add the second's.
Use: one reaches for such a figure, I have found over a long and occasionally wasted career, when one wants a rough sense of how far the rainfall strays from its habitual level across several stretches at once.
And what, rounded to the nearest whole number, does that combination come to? 17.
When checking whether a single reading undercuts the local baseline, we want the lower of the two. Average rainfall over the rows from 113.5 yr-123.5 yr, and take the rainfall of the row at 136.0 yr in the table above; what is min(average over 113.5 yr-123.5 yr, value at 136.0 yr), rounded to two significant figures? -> 78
